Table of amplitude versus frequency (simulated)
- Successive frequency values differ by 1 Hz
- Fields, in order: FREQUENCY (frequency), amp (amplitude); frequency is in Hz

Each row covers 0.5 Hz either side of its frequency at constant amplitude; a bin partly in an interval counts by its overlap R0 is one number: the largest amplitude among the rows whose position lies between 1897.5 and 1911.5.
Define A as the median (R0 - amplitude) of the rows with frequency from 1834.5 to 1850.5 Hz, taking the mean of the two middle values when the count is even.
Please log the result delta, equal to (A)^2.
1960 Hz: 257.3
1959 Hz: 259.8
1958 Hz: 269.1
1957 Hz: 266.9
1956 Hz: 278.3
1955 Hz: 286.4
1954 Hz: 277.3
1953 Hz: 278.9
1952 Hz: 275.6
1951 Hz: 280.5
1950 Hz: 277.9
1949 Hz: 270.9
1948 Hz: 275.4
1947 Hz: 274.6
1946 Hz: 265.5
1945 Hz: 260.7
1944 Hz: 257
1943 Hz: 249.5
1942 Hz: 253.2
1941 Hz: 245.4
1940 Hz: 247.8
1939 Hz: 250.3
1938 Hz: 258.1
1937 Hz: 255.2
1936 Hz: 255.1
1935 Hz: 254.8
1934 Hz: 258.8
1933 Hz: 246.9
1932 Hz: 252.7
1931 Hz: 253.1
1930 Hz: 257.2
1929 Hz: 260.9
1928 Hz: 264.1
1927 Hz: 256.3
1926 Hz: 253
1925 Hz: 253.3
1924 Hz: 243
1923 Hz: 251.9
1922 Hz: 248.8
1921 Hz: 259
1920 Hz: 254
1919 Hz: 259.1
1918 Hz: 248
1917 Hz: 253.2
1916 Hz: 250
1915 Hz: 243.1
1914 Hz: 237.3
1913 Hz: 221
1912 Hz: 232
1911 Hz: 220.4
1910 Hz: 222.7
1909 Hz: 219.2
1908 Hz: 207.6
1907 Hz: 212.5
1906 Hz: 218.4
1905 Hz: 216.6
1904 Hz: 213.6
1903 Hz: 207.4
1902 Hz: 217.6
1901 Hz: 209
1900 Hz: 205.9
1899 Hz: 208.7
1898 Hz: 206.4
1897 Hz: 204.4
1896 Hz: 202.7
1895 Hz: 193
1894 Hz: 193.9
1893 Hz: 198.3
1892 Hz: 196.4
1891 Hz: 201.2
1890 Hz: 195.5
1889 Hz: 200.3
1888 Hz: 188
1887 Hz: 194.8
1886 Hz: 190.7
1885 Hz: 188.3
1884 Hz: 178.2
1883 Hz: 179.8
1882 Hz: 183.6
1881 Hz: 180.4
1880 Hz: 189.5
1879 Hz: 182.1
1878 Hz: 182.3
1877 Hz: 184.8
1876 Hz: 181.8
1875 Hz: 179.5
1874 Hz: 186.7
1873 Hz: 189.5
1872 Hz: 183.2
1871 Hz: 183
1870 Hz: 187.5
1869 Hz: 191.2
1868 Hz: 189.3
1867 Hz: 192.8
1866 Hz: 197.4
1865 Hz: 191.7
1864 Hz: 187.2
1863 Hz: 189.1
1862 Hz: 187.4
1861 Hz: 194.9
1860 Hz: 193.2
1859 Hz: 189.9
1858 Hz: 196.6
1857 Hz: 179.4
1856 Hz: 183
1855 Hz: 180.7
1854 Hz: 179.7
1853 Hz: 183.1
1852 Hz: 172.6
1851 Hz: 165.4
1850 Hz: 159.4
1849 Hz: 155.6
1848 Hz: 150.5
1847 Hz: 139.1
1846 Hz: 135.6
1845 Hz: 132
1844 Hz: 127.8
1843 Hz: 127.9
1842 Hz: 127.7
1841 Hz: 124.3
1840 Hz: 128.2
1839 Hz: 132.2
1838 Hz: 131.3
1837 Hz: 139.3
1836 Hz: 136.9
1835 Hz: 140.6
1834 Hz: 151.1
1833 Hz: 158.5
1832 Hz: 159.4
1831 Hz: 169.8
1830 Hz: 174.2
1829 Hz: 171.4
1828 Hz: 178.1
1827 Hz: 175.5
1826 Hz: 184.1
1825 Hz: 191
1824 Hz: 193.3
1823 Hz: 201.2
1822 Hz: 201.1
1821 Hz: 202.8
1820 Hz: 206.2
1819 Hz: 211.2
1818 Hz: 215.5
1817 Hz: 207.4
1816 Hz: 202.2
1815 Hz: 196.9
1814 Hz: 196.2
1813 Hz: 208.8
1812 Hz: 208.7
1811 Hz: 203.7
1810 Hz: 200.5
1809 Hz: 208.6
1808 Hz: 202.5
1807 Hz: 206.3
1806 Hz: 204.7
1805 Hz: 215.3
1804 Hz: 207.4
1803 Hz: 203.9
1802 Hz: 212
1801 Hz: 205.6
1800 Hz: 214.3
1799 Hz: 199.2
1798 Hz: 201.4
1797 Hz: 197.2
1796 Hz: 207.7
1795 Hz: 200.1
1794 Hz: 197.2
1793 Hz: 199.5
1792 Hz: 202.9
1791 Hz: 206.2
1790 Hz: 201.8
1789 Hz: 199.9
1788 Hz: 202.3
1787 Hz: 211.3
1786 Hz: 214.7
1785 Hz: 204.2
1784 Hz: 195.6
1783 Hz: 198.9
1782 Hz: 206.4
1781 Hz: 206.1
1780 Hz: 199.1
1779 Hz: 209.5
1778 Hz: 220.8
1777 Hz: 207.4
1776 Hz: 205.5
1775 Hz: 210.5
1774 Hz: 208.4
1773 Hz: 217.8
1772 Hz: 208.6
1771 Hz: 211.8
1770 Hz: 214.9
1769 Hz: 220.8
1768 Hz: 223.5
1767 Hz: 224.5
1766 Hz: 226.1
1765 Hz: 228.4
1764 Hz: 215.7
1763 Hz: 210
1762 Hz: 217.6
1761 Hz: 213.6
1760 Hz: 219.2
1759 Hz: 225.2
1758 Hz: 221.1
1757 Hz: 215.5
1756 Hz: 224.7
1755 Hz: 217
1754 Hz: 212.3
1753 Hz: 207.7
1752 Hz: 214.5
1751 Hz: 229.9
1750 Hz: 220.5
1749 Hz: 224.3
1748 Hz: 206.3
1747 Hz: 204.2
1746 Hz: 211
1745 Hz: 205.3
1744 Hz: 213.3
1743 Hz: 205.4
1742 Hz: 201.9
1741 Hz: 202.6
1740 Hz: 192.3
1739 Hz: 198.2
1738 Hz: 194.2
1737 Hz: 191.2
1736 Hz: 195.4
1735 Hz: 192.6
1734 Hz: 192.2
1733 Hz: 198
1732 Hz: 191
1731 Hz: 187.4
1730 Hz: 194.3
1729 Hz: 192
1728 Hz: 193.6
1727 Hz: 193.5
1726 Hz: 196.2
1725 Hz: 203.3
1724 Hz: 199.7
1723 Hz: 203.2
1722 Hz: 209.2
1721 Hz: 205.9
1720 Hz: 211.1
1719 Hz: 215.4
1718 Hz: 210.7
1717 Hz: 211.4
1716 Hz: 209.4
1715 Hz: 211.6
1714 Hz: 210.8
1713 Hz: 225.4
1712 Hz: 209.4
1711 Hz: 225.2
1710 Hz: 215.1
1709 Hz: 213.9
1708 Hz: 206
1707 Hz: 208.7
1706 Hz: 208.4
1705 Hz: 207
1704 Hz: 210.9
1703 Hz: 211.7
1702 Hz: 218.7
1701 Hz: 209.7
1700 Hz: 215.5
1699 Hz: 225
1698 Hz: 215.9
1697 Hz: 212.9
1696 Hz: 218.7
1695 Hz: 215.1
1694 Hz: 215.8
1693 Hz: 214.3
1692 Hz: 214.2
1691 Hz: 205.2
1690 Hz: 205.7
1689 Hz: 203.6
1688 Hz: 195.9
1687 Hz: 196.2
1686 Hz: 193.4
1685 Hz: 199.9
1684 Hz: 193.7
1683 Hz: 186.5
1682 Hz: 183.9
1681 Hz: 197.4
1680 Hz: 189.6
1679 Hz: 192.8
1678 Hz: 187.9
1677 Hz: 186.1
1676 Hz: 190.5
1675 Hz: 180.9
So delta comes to 7885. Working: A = 89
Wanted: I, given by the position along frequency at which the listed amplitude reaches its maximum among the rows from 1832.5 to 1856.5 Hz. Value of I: 1853 Hz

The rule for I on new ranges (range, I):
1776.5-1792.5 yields 1778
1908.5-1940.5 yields 1928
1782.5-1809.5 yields 1805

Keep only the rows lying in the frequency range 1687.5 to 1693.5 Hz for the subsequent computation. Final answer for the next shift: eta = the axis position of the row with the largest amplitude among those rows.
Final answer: 1693 Hz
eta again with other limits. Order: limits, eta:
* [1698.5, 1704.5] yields 1699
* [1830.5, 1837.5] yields 1831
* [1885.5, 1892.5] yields 1891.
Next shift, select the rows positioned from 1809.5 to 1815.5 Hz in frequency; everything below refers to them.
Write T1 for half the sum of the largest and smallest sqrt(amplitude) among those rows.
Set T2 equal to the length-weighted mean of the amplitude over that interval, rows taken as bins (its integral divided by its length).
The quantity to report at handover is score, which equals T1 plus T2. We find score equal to 217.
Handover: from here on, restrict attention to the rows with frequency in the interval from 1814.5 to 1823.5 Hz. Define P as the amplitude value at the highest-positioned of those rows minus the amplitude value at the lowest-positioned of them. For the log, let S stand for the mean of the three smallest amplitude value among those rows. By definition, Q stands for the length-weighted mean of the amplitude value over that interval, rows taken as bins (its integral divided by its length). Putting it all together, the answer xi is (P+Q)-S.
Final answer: 10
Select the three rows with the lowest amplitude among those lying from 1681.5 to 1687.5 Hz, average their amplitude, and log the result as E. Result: 188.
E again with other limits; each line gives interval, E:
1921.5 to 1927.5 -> 248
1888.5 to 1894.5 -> 195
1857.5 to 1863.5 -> 189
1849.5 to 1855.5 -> 166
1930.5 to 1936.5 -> 251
